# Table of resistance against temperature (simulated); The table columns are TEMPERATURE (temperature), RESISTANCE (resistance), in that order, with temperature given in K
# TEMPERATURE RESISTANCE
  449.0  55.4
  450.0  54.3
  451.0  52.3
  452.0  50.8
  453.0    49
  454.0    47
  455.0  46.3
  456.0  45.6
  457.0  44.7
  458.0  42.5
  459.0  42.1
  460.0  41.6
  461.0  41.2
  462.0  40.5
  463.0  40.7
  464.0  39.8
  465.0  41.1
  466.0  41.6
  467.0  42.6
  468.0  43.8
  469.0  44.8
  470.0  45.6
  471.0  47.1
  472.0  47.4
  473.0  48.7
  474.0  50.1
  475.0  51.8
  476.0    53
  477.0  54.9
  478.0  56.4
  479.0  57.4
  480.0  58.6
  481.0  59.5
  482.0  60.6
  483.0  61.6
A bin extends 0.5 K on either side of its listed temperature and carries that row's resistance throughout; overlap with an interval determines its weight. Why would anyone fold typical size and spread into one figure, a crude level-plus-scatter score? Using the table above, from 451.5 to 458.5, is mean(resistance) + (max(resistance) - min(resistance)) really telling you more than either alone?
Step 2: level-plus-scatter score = 55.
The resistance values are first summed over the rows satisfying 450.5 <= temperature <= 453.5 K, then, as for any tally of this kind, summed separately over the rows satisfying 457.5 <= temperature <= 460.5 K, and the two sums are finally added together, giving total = 278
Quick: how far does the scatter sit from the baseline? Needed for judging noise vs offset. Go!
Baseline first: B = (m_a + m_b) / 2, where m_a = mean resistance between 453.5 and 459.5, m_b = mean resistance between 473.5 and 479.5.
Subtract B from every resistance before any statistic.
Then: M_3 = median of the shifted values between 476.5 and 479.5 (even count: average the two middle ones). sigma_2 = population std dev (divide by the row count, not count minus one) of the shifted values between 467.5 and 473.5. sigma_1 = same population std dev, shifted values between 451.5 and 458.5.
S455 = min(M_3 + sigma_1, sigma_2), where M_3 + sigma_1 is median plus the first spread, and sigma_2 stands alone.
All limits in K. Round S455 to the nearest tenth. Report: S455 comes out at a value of 1.7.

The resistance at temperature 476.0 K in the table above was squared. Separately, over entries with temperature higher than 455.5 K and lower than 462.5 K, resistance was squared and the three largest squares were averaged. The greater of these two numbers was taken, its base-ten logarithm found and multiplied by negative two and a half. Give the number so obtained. -8.62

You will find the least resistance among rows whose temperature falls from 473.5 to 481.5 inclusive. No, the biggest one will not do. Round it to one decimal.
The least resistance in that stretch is 50.1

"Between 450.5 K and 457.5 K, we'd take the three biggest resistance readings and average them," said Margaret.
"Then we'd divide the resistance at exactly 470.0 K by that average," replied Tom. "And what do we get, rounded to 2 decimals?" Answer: 0.90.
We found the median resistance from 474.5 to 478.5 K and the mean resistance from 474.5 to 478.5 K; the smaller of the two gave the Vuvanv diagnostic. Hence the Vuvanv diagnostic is 54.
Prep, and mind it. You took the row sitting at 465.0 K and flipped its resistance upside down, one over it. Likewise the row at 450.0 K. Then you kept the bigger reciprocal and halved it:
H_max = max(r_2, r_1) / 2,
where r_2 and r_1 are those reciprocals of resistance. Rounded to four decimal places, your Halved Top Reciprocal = 0.0122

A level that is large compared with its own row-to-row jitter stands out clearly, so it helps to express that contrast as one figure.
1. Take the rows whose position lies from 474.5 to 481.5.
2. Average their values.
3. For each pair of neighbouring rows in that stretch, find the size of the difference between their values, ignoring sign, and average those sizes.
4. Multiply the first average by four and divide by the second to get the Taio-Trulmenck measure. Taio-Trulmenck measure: 174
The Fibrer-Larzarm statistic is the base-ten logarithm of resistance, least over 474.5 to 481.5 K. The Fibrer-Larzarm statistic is 1.71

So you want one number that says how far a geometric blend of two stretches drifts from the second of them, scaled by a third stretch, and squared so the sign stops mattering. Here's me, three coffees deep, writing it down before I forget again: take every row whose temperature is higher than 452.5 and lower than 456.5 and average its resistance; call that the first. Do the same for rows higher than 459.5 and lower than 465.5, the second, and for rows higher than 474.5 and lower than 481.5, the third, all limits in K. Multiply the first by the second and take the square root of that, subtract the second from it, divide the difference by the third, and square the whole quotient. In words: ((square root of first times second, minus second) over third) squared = 0.0028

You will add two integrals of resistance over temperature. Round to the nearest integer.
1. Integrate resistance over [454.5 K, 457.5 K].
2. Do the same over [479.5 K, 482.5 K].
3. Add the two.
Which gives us 315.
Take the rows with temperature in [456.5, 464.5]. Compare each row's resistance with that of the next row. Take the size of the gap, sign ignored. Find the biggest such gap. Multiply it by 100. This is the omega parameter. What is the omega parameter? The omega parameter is 220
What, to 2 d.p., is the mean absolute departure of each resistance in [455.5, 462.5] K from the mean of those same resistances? 1.46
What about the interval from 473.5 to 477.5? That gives 1.50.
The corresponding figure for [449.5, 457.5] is 2.85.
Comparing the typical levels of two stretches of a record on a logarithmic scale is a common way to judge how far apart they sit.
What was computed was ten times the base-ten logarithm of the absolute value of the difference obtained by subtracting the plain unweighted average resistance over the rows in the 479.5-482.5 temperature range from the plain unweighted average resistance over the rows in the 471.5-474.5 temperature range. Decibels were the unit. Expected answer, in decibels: 10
